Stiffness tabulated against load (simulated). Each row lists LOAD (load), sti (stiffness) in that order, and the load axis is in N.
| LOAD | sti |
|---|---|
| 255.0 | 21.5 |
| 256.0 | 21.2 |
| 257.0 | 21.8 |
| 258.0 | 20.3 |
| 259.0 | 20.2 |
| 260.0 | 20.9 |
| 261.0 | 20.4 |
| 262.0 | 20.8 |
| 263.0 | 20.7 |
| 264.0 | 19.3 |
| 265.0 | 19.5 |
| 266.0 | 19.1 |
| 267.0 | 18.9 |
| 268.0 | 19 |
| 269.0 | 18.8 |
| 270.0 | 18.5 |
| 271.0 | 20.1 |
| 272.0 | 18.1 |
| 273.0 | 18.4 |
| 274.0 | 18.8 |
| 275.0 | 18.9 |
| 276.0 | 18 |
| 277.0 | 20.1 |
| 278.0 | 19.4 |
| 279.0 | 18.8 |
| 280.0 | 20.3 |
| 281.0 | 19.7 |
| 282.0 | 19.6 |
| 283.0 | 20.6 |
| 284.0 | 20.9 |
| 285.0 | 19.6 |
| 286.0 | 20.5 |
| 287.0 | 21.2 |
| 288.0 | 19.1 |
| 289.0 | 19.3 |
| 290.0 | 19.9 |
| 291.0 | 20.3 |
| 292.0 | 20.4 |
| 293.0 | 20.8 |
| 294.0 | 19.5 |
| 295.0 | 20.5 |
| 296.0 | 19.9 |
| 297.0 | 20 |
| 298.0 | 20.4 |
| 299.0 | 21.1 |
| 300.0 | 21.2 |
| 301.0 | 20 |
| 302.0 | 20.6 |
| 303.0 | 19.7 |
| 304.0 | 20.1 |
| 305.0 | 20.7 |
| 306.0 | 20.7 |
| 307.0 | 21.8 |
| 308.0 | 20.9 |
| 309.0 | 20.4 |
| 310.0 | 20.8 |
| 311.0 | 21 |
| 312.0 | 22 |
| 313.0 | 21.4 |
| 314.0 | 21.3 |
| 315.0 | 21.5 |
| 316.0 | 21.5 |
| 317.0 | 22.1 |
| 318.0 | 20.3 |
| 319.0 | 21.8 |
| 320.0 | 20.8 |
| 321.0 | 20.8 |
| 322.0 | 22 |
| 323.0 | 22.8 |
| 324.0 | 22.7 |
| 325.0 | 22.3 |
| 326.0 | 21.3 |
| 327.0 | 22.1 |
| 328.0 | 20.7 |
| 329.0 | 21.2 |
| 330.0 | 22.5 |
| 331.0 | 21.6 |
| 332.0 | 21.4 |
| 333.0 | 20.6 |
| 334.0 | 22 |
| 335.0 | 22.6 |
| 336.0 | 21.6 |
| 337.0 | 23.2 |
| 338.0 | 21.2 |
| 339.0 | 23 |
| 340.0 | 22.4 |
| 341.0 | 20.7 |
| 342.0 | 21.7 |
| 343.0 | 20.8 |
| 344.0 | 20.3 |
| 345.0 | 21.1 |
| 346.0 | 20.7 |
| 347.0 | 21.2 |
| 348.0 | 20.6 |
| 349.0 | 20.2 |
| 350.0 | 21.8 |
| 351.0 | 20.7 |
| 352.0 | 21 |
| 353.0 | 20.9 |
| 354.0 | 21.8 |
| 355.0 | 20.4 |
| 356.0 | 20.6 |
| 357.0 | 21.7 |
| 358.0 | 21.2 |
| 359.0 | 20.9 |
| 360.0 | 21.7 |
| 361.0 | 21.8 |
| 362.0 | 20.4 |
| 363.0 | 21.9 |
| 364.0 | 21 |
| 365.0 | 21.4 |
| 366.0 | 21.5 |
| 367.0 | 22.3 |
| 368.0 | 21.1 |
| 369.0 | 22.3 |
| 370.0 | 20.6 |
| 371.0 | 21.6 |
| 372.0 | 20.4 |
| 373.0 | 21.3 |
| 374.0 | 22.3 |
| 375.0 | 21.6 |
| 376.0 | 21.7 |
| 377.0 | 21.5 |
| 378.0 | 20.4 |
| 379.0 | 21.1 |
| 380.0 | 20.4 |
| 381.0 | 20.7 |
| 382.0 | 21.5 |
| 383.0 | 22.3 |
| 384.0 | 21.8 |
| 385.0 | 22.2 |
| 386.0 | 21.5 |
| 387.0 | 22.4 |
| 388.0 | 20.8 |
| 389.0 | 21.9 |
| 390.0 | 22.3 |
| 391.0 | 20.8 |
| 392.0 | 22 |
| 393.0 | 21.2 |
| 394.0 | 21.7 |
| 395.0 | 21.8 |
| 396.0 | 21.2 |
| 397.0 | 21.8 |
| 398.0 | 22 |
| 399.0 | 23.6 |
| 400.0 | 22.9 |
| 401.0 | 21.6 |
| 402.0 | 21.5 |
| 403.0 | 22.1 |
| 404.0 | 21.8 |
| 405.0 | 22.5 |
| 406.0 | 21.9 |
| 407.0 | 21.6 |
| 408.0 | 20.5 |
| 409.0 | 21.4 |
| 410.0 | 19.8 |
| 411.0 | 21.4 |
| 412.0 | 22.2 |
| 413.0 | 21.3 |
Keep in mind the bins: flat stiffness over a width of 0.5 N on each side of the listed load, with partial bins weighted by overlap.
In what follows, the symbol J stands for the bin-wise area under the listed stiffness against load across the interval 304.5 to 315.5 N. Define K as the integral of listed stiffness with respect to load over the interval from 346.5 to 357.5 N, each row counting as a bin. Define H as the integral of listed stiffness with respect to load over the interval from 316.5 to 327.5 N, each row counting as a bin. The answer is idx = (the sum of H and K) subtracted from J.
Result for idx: -237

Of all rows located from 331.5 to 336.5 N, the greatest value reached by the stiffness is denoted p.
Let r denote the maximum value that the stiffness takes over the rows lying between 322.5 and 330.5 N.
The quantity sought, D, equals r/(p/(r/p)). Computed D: 1.02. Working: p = 22.6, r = 22.8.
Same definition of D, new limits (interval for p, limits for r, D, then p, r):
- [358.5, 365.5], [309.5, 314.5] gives 1.01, 21.9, 22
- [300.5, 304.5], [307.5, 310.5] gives 1.03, 20.6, 20.9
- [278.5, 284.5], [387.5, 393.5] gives 1.14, 20.9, 22.3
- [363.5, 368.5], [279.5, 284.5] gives 0.88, 22.3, 20.9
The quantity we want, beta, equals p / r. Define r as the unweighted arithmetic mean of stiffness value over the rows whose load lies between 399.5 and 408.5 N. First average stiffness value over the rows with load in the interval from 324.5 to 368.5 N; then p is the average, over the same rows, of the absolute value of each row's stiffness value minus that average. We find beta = 0.0274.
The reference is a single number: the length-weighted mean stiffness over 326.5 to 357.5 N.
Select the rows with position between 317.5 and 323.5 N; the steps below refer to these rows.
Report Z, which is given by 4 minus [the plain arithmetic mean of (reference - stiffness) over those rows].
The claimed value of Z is 4.1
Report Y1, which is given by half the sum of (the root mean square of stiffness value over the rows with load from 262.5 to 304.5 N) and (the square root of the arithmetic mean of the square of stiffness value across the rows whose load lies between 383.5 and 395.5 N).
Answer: 20.7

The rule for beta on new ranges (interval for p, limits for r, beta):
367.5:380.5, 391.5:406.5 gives 0.0247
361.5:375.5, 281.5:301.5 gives 0.0258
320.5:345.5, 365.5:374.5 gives 0.0330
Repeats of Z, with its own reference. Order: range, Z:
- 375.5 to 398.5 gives 4.2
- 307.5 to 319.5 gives 3.9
